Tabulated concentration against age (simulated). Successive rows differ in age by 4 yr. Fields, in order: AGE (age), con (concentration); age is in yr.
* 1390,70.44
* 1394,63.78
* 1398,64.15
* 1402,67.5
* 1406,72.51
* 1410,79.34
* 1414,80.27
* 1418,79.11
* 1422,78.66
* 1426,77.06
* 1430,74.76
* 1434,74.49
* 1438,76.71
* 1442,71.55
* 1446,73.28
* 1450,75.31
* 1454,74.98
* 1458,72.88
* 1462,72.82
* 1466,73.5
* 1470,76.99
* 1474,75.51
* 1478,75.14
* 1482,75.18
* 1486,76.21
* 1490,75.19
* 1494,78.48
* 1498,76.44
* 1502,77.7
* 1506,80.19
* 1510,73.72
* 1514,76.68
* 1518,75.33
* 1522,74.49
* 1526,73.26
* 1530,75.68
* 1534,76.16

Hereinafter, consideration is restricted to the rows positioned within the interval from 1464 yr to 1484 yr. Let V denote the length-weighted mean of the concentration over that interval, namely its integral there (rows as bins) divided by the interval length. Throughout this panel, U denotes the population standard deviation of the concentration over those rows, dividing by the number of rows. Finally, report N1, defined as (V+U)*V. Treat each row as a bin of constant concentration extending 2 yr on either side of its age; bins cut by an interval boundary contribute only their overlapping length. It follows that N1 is 5748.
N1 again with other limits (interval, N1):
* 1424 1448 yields 5713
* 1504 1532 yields 5882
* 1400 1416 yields 6002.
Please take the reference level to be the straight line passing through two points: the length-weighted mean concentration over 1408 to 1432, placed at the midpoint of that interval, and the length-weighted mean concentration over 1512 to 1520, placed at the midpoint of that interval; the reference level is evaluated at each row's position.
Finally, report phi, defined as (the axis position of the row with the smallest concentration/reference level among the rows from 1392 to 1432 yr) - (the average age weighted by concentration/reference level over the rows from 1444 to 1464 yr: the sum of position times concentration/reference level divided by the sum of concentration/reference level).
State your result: -60.0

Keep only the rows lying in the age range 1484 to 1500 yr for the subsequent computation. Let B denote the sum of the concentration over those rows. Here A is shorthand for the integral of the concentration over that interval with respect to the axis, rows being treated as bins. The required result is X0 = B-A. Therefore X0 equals -919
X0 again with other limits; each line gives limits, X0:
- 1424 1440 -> -909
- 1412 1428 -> -945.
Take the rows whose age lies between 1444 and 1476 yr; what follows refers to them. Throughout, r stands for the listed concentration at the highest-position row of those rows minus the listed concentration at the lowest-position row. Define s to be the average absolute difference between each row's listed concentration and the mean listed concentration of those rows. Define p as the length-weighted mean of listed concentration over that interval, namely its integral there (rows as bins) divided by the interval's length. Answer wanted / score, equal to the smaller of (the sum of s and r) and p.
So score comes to 3.5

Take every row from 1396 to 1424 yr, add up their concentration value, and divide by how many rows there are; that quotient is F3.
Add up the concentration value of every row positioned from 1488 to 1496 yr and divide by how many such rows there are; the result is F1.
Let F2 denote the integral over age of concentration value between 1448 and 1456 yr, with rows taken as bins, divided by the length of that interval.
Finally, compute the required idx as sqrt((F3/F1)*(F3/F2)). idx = 0.98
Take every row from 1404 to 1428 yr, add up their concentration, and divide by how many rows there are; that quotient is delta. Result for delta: 78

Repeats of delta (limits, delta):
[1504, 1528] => 76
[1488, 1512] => 77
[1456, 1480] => 74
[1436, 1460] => 74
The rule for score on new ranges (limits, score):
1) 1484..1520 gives 0.5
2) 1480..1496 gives 4.4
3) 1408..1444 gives -5.6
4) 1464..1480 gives 2.6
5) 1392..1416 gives 22.6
